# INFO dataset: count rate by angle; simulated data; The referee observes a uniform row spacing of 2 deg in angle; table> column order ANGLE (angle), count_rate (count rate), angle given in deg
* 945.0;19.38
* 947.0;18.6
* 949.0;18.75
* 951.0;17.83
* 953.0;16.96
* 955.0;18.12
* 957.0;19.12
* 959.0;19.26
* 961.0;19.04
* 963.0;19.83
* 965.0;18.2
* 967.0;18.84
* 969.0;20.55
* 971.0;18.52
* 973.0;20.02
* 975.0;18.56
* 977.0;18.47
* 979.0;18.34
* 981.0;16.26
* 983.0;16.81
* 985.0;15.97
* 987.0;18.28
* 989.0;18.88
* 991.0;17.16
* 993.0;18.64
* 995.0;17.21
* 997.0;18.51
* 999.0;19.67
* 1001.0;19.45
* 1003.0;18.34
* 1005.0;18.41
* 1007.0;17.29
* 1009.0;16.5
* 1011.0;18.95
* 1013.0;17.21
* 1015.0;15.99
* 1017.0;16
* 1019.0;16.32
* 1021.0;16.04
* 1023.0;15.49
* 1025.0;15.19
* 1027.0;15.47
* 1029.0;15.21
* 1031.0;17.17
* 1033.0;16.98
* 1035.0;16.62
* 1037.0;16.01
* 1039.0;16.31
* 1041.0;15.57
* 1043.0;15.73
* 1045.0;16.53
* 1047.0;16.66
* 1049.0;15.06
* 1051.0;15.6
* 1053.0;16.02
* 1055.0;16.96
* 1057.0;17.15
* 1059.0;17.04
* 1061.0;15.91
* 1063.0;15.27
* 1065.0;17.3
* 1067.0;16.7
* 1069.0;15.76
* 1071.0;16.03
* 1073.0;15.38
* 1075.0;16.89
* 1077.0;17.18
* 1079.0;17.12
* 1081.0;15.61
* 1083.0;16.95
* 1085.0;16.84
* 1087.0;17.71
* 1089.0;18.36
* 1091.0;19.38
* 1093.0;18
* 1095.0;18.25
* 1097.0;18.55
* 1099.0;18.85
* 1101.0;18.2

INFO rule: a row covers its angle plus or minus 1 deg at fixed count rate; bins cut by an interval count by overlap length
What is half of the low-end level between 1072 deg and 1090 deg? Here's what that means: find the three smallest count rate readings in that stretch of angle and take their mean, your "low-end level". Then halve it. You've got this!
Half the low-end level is 8.0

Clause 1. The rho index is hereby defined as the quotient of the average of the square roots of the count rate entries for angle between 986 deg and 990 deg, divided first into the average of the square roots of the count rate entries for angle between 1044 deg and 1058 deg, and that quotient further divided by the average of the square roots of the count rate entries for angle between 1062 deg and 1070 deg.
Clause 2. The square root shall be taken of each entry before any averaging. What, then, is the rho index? 0.232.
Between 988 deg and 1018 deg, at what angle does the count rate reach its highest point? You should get 999.0 deg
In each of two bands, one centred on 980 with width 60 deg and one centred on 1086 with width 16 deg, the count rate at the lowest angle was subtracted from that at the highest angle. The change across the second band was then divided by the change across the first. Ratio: -0.7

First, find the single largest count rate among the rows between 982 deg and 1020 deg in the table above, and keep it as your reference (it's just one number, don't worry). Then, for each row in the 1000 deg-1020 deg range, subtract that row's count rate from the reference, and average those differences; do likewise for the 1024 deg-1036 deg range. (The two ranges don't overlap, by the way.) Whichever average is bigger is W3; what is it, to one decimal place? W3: 3.6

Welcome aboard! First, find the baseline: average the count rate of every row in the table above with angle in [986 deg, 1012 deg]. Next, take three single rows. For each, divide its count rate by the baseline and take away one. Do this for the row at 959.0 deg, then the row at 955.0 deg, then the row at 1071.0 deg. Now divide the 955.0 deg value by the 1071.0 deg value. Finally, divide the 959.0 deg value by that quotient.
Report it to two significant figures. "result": 0.92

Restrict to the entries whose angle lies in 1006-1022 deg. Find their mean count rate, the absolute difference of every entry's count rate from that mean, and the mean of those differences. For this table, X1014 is 0.77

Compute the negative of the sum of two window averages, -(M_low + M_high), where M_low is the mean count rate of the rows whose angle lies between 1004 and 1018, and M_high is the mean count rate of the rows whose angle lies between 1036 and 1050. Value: -33.2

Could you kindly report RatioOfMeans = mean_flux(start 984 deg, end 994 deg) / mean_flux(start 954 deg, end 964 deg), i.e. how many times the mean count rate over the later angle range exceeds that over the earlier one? 0.93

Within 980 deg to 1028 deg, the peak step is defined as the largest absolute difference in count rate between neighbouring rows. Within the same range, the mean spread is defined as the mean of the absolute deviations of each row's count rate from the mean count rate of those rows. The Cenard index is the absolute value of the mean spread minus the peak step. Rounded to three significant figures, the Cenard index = 1.29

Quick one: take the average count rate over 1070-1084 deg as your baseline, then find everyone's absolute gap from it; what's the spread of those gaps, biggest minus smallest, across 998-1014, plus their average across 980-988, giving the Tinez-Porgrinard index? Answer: 3.9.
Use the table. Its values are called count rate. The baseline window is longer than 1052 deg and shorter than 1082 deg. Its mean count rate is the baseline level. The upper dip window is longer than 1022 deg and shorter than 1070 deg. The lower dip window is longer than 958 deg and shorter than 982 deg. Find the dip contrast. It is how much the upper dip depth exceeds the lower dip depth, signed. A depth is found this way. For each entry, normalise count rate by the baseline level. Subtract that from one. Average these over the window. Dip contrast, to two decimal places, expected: 0.16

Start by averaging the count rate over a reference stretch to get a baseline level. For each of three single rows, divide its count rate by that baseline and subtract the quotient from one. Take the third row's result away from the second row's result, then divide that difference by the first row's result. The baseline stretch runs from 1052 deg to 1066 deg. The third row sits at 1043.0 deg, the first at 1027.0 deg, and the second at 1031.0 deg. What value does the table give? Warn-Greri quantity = -1.4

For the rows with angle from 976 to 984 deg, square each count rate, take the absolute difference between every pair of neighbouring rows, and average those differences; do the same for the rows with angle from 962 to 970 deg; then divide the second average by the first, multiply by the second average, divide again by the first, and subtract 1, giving 1.6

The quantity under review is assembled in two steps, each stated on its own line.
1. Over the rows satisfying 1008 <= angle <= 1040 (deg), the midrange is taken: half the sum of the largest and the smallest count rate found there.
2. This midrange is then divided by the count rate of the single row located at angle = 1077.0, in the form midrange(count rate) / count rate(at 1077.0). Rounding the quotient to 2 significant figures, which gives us 0.99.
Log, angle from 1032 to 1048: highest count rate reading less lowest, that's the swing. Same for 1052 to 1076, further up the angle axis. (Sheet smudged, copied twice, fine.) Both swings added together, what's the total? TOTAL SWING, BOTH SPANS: 3.4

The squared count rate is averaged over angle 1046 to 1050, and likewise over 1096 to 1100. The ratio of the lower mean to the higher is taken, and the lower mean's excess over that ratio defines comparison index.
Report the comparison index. 251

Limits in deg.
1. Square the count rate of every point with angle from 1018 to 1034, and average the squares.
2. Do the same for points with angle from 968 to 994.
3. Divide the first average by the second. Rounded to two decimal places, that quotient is 0.77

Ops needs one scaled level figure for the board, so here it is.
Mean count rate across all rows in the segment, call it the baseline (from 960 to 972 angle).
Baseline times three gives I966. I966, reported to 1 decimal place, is 57.5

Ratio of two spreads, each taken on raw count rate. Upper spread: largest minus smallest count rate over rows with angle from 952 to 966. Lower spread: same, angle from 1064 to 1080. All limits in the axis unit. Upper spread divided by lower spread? 1.5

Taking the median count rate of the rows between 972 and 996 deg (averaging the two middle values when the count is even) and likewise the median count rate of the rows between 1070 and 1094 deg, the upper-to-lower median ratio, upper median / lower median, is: 0.93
